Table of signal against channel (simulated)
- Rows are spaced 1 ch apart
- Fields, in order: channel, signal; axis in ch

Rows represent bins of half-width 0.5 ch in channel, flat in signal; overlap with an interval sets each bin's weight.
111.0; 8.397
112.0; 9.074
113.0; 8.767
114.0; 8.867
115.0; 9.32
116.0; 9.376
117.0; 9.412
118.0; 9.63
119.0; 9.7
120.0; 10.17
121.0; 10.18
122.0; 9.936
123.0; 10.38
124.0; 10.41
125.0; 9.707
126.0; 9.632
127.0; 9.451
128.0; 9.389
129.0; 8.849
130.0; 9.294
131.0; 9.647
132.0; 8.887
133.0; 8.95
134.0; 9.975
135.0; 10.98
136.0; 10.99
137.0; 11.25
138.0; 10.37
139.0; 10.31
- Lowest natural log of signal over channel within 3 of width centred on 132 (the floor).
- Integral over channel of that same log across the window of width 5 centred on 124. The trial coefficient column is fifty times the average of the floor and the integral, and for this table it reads 343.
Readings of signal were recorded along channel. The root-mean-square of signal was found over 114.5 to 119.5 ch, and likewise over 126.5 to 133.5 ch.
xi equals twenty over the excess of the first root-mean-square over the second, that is 73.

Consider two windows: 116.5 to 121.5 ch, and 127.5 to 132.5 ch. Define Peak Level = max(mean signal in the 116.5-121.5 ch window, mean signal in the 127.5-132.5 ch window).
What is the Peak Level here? 9.8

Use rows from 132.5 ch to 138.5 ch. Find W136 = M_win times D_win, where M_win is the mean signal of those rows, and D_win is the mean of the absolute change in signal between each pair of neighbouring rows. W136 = 6.6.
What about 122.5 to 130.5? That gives 2.8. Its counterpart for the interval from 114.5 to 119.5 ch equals 0.9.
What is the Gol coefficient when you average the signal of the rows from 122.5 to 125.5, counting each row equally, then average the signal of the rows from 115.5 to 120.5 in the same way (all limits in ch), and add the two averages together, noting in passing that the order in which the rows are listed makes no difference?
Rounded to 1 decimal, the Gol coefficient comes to 19.8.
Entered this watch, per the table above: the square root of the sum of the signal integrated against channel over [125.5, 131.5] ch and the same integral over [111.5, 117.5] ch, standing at 10.5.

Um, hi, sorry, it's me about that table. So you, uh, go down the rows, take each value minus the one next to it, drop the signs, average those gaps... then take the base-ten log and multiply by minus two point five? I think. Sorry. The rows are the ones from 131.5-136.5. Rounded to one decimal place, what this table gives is 0.7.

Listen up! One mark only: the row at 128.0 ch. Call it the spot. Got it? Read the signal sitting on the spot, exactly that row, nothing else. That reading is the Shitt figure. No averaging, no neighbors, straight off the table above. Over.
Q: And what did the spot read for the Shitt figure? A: 9.389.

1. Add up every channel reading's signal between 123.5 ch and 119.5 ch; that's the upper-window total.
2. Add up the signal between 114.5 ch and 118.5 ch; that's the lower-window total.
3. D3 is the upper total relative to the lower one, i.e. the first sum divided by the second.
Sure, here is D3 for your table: 1.08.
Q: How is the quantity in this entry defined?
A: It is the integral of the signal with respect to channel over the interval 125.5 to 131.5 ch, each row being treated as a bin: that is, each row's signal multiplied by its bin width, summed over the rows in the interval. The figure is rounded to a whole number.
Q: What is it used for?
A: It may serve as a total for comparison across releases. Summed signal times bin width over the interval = 56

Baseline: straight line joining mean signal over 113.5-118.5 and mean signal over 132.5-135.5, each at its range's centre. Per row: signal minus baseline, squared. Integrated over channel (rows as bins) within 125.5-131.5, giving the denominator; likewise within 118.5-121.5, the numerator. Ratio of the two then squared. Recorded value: 0.53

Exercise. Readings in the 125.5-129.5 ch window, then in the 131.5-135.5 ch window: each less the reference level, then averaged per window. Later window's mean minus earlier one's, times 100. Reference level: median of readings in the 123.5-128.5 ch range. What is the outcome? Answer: 37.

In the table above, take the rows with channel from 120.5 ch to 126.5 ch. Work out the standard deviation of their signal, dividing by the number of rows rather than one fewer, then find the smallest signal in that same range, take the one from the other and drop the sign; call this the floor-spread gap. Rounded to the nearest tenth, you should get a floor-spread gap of 9.3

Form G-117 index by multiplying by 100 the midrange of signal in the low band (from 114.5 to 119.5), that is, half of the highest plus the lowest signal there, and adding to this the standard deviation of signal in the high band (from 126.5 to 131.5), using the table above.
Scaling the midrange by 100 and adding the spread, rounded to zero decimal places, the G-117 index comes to 951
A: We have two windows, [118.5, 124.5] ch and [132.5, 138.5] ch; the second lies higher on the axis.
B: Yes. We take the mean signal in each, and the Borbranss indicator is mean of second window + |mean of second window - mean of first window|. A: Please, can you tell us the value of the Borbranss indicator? 10.7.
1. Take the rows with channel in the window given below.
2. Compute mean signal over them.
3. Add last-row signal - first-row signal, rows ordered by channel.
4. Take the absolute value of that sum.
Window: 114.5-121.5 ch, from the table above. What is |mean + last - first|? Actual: 10.5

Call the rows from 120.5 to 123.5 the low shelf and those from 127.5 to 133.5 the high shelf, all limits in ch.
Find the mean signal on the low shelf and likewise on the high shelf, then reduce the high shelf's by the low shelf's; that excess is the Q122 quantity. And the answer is -1.00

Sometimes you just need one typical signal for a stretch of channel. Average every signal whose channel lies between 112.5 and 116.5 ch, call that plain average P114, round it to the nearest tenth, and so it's 9.1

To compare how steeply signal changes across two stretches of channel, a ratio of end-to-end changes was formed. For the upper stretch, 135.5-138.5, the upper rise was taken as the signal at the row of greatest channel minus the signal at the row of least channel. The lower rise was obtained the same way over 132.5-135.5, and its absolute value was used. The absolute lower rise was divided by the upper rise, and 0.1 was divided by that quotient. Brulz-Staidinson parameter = -0.03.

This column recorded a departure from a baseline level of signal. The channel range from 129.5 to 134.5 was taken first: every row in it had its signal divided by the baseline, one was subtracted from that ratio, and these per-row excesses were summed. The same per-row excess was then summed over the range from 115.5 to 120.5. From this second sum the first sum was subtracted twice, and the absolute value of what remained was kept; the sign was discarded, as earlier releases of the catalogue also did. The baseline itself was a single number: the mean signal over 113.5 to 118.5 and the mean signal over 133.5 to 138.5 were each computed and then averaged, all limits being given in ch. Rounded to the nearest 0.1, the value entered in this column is 0.5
